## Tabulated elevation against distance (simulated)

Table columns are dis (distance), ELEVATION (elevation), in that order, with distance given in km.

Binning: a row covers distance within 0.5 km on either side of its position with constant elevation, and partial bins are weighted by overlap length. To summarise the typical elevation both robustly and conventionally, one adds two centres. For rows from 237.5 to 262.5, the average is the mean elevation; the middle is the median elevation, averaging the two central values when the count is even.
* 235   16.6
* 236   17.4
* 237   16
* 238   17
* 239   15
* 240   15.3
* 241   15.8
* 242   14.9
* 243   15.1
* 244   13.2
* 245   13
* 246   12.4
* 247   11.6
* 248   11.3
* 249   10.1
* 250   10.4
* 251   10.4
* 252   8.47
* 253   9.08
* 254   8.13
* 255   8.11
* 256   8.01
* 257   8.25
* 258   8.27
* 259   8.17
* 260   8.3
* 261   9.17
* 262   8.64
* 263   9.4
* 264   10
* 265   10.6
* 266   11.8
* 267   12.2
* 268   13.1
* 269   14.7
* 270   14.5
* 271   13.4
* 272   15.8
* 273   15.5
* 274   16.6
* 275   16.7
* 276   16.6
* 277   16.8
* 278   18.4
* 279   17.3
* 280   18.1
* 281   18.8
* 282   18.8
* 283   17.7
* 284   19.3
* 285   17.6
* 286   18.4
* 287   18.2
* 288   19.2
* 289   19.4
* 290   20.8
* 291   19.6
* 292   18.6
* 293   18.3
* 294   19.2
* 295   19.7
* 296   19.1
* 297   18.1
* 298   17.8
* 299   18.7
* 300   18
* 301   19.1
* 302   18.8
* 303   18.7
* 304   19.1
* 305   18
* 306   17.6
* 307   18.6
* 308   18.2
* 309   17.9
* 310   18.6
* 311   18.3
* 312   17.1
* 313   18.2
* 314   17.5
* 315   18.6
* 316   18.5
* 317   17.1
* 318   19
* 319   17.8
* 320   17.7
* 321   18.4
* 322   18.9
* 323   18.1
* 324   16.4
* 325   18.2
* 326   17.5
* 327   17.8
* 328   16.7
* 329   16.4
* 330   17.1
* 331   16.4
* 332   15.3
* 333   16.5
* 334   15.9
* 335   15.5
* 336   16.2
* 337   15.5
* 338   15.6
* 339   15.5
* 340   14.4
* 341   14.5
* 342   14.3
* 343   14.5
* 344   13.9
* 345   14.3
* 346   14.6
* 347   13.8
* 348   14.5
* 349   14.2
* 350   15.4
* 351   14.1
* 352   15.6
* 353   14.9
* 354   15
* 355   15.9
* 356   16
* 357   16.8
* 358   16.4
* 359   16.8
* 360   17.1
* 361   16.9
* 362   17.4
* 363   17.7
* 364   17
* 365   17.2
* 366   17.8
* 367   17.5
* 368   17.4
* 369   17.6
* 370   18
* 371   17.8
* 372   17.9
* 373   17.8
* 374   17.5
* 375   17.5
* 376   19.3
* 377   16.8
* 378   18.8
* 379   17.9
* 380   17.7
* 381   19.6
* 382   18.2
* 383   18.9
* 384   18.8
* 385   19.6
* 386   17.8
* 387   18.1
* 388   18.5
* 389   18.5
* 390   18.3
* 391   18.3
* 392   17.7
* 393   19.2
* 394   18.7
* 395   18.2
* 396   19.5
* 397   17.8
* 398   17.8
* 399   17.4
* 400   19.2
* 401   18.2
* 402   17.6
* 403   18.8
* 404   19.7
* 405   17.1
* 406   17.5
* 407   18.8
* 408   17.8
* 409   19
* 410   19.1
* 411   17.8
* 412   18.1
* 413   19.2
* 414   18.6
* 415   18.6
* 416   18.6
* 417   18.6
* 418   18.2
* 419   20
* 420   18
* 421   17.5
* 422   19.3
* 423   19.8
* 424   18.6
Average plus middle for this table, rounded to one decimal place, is 21.5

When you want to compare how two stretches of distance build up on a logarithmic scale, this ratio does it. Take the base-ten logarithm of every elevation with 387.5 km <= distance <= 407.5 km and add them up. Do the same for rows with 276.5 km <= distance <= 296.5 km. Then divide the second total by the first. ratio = 1.01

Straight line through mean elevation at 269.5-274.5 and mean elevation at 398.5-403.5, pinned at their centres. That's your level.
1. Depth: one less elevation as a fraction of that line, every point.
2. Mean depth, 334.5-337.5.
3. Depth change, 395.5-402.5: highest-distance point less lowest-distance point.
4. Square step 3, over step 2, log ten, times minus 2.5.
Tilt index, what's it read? 1.6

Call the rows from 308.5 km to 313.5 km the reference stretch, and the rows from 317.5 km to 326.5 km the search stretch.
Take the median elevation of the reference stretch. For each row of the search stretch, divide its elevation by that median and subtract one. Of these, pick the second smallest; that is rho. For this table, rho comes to -0.038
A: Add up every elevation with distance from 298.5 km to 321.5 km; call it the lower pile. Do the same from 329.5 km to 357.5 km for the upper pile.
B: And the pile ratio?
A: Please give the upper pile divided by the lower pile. 1.0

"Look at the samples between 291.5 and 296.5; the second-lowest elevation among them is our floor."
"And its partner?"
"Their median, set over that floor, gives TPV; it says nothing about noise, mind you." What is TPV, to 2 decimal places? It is 1.03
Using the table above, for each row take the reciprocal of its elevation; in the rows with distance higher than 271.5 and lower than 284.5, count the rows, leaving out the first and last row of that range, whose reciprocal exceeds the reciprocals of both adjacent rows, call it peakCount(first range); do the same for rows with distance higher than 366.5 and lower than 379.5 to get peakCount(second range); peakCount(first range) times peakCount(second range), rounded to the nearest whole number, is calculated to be 12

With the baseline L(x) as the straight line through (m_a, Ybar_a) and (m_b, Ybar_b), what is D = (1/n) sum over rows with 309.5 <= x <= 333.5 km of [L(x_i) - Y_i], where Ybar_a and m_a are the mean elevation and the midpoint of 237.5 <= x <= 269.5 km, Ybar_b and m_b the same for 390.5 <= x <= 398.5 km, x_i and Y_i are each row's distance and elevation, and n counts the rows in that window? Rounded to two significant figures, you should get -2.9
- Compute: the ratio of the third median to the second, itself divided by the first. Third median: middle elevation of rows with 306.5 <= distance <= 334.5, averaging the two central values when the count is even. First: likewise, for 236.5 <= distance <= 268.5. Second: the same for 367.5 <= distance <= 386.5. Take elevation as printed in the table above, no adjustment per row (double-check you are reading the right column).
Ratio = 0.095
